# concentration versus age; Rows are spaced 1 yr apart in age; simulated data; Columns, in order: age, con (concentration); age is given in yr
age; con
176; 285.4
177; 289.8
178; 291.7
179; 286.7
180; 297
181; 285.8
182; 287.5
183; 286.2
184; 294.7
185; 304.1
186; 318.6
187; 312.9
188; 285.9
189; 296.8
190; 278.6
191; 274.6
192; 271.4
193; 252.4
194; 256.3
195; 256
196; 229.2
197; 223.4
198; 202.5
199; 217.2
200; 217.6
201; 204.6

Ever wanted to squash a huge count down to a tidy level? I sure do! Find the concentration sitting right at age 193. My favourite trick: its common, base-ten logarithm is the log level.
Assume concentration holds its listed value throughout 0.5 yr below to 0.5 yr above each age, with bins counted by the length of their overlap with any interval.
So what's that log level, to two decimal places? 2.40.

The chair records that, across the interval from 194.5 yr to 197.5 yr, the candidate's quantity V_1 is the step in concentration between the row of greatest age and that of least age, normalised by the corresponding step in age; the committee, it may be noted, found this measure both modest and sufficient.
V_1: -16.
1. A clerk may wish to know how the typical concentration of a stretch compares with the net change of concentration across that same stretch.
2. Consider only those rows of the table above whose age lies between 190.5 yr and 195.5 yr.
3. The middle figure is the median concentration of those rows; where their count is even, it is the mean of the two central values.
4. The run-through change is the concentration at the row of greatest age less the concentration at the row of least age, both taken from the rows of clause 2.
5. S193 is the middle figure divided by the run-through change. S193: -14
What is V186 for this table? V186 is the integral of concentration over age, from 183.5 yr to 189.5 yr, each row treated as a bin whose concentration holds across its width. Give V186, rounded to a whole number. 1813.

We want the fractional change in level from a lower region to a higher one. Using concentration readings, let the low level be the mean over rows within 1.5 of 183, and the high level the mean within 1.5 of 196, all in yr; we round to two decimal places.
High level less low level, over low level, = -0.18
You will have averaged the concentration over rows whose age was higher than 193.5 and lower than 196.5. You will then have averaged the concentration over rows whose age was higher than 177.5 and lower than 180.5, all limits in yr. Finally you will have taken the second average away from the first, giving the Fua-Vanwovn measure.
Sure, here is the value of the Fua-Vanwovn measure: -45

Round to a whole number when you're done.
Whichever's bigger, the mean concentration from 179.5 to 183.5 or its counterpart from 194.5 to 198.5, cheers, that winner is 289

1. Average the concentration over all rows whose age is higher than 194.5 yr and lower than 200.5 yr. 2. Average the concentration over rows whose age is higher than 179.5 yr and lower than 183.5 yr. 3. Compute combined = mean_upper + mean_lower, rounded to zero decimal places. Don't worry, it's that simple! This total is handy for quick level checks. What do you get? 513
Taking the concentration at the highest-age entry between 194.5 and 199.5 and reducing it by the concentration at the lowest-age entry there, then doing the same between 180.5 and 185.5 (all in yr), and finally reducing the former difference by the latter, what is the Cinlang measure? -57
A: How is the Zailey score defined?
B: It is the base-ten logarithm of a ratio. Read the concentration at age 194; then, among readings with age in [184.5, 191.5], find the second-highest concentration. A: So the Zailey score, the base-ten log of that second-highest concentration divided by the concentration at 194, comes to 0.087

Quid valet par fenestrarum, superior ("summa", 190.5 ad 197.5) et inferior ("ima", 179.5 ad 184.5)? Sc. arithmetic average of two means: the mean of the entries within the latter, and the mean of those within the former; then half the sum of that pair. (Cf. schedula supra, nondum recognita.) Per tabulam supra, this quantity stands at 271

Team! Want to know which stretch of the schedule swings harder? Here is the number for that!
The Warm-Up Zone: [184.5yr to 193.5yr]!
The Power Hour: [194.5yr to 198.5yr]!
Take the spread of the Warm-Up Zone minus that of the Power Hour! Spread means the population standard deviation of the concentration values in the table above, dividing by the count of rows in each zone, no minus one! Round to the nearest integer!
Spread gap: 1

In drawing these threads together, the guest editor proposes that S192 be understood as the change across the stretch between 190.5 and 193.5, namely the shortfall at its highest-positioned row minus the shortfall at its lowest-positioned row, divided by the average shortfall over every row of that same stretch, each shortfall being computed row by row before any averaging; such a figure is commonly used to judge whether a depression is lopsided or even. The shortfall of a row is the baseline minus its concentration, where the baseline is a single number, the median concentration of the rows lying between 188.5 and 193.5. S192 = 2.6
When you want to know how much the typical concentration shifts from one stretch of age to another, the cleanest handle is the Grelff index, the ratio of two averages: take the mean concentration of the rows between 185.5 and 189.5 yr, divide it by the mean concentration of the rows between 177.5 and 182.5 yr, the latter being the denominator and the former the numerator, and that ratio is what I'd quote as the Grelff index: 1.05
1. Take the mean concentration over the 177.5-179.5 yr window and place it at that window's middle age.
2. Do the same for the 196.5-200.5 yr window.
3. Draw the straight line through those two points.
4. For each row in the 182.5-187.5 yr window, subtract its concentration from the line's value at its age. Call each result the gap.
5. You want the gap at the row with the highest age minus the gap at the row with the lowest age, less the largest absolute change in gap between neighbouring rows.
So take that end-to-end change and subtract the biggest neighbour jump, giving -60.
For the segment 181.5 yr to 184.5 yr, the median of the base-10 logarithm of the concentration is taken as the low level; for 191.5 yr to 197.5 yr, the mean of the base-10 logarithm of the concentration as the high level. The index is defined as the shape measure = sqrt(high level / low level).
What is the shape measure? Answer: 0.99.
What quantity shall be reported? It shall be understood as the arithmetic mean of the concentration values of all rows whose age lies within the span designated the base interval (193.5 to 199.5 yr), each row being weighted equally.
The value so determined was 231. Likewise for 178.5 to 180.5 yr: 292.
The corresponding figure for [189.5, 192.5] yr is 275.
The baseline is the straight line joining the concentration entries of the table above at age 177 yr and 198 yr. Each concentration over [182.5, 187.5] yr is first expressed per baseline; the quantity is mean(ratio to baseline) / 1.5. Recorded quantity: 0.789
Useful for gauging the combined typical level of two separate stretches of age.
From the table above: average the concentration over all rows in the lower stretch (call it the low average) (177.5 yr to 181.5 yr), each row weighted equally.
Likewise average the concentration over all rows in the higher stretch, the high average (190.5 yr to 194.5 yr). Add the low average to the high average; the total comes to 554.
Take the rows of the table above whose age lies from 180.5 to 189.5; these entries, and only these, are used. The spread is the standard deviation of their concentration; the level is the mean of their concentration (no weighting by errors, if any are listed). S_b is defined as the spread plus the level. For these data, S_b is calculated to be 309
